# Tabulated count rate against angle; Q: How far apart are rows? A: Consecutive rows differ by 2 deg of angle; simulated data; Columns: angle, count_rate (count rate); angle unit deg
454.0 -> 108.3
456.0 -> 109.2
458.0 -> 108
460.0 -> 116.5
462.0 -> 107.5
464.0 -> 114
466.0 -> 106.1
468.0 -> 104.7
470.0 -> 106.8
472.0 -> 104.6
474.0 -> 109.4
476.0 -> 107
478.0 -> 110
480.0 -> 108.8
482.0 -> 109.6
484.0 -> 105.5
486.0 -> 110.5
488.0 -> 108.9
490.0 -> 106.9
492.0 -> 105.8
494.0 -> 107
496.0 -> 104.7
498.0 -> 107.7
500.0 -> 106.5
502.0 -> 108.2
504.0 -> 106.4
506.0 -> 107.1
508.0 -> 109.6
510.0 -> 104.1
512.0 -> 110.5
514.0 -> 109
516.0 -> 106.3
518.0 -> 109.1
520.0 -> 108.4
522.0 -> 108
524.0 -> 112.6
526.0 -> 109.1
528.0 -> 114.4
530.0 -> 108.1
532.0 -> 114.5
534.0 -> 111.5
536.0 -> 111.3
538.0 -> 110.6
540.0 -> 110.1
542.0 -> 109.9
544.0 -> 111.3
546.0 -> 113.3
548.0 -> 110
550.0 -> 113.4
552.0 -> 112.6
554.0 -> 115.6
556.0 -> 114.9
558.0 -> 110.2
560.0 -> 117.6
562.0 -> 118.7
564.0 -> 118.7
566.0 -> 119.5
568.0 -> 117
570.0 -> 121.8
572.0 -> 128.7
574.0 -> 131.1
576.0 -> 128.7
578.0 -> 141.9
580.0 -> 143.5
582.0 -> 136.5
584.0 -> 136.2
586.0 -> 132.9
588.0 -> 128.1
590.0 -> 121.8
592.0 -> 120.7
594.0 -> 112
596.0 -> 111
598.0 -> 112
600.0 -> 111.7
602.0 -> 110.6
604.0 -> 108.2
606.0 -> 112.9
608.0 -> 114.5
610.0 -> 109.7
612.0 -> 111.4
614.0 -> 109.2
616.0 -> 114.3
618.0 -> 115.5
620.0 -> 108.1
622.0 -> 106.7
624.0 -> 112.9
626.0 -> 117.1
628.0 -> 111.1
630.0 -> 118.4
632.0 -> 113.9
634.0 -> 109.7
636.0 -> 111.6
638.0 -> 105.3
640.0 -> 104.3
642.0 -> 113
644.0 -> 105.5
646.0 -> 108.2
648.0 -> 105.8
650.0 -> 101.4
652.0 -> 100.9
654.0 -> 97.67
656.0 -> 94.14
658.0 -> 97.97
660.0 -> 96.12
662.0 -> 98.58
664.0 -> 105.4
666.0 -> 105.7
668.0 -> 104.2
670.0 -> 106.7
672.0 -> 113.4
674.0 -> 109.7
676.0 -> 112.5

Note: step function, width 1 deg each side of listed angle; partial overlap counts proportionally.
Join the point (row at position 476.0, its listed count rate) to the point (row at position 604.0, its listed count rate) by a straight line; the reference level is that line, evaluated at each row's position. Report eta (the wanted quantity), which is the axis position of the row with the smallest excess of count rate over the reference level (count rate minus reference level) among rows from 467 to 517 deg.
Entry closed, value 510.0 deg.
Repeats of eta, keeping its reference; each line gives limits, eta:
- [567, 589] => 568.0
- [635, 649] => 640.0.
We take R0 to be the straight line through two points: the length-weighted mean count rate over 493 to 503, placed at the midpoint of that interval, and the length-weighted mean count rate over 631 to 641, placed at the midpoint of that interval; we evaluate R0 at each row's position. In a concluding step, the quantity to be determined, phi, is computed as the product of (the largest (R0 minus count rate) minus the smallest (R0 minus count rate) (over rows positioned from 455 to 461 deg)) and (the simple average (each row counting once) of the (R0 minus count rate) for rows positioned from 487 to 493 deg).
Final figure -4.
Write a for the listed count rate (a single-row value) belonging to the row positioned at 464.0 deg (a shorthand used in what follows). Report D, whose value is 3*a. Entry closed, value 342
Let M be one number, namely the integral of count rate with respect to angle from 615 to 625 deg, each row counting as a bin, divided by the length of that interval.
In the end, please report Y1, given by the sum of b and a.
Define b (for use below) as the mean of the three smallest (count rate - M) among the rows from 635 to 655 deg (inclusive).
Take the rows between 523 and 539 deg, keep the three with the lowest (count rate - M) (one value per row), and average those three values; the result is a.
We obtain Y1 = -14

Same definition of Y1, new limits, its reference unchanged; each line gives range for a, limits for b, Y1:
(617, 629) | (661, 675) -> -12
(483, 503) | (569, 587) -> 9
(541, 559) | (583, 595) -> 5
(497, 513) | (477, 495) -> -11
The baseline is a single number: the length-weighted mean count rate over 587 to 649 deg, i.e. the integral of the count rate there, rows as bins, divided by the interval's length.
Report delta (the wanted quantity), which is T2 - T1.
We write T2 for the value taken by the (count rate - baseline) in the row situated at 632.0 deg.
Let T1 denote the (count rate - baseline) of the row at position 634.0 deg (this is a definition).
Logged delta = 4.2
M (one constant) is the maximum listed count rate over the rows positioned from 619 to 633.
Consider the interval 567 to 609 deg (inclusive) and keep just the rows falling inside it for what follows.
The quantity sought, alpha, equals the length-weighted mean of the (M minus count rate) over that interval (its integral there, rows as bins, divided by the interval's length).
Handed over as -5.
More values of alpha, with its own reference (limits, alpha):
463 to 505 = 11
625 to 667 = 13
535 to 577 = 2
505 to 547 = 8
